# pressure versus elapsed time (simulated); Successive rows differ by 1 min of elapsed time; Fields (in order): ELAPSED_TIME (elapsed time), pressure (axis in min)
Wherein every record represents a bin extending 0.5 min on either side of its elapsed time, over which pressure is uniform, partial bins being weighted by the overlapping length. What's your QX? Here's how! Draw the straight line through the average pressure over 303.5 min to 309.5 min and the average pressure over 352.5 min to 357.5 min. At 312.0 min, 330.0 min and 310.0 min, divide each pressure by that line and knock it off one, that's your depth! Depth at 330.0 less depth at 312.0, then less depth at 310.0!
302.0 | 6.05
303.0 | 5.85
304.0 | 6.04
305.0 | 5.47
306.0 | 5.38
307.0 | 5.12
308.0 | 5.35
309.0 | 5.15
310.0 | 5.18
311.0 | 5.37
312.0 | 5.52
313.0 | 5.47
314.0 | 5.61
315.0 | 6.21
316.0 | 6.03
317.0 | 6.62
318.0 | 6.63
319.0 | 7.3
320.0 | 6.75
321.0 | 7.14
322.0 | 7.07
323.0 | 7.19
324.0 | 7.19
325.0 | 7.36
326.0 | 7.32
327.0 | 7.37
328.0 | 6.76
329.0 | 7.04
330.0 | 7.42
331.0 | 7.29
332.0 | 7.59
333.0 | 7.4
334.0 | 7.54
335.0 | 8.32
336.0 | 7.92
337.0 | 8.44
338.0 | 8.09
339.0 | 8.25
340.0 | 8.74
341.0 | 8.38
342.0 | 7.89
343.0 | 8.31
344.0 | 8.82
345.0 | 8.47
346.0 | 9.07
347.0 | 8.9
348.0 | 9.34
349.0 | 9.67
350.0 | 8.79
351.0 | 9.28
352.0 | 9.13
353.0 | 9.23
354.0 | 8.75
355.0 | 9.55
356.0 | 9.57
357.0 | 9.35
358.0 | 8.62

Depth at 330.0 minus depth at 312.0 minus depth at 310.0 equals -0.17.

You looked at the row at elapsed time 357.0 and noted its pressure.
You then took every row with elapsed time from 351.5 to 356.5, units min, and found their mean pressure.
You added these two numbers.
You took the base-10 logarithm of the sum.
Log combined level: 1.27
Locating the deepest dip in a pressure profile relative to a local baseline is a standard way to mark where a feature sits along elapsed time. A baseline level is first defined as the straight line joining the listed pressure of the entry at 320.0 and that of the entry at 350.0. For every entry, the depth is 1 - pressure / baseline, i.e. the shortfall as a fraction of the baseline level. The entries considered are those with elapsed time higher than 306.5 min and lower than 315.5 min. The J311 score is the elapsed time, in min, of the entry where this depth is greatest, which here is 310.0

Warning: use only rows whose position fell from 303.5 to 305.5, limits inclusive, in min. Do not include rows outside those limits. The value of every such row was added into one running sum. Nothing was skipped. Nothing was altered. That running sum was 11.5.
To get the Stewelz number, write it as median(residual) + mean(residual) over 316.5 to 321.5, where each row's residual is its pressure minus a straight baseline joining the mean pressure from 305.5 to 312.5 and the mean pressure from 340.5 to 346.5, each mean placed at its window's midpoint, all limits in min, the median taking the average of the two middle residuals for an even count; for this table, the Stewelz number 1.2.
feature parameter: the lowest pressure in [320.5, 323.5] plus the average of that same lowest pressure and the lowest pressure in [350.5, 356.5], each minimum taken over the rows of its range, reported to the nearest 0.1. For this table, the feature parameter 15.0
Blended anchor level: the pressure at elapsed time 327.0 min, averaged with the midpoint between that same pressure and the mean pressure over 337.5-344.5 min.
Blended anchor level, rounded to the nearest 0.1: 7.6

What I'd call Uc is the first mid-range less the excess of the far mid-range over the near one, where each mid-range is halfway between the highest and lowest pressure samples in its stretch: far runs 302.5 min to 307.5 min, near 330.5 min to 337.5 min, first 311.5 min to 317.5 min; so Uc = 8.3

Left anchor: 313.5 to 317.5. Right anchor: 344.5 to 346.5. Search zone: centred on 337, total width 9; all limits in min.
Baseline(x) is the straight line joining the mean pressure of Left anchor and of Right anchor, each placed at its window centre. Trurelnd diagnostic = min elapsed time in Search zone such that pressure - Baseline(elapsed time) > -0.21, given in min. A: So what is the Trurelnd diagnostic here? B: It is 335.0 min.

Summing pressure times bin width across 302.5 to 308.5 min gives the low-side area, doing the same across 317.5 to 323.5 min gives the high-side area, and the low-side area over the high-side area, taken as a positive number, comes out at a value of 0.79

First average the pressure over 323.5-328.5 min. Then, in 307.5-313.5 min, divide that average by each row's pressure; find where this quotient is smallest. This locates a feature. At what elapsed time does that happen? 312.0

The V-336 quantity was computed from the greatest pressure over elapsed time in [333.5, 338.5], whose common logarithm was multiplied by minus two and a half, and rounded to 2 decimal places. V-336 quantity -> -2.32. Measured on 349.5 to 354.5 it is -2.42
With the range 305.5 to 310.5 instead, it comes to -1.83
